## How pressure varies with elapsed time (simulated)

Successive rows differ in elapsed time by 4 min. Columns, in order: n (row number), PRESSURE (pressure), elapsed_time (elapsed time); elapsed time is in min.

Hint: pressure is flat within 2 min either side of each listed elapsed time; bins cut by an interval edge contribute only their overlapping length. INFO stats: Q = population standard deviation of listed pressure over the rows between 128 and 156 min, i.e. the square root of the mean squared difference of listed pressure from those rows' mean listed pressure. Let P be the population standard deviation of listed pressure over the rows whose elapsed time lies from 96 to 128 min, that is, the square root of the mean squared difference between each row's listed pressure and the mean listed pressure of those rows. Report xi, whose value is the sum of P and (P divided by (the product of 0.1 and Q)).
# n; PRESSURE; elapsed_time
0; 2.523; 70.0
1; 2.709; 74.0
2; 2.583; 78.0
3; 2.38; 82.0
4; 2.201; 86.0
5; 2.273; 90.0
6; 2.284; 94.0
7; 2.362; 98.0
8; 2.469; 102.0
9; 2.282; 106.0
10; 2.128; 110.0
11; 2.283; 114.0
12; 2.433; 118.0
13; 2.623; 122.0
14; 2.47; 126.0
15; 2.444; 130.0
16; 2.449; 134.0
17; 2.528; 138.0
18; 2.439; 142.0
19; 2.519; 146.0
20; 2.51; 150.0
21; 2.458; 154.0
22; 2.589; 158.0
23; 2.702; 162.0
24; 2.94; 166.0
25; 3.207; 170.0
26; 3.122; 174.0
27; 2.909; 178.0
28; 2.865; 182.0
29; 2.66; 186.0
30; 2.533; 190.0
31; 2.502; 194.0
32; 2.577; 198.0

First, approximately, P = 0.142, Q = 0.036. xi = 39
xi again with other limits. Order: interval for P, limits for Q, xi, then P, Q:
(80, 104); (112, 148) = 10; 0.086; 0.087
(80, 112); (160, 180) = 6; 0.100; 0.176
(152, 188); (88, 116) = 25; 0.233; 0.095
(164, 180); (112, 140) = 13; 0.124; 0.095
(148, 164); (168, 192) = 4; 0.092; 0.236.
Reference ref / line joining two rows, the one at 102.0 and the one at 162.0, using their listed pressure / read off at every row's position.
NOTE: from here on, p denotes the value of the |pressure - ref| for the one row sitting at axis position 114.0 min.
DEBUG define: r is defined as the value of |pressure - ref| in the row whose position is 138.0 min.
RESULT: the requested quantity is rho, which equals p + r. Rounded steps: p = 0.23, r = 0.08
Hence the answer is 0.31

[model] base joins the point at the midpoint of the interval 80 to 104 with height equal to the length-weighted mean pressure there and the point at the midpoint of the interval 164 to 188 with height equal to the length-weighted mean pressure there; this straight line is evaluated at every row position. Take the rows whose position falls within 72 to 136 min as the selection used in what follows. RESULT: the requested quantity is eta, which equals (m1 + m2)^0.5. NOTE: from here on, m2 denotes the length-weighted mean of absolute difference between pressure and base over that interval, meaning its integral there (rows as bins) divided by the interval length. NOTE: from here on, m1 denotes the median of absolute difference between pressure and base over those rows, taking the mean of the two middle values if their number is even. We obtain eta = 0.53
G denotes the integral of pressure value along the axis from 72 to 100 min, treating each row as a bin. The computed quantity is 67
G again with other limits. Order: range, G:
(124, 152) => 69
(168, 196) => 79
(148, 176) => 78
